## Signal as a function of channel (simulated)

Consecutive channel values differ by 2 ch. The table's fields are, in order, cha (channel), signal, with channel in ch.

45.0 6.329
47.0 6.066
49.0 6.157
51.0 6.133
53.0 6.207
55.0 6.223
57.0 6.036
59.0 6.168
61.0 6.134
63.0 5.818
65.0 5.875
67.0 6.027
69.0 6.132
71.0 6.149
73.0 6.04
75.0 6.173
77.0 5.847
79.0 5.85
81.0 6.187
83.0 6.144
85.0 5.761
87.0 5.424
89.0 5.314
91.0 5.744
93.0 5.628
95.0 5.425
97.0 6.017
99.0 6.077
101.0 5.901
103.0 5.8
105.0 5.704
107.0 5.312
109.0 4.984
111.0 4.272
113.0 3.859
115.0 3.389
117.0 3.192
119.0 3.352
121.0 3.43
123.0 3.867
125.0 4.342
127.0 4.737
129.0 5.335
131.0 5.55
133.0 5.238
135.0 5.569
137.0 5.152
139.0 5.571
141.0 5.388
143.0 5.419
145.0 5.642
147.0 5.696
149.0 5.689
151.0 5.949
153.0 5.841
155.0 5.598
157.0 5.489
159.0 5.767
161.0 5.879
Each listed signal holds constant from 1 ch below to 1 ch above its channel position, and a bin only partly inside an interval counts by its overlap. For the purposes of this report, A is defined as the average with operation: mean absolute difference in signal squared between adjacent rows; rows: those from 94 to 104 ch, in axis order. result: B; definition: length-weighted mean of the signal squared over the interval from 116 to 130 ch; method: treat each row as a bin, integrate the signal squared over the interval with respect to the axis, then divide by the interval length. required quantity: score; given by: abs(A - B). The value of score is 14.1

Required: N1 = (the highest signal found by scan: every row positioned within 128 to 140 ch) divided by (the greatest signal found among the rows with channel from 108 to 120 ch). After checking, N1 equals 1.12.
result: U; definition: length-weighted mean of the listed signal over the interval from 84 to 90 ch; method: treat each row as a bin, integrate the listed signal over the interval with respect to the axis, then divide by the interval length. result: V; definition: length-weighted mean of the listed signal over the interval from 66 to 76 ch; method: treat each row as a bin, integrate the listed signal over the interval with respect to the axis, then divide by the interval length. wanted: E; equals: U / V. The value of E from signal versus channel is 0.90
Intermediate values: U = 5.5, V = 6.10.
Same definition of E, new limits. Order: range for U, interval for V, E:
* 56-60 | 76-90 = 1.05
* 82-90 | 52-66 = 0.93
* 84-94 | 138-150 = 1.00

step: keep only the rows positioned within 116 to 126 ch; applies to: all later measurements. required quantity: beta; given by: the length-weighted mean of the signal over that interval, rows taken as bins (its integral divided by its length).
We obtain 3.6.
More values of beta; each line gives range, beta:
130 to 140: 5.4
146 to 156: 5.8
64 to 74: 6.0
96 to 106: 5.9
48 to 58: 6.2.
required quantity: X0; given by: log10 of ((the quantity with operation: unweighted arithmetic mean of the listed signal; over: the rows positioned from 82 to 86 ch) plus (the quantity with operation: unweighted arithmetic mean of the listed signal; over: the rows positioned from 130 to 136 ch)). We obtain 1.06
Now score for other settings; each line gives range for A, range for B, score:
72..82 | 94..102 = 31.9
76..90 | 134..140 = 27.2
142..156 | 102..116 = 21.7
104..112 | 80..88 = 29.9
